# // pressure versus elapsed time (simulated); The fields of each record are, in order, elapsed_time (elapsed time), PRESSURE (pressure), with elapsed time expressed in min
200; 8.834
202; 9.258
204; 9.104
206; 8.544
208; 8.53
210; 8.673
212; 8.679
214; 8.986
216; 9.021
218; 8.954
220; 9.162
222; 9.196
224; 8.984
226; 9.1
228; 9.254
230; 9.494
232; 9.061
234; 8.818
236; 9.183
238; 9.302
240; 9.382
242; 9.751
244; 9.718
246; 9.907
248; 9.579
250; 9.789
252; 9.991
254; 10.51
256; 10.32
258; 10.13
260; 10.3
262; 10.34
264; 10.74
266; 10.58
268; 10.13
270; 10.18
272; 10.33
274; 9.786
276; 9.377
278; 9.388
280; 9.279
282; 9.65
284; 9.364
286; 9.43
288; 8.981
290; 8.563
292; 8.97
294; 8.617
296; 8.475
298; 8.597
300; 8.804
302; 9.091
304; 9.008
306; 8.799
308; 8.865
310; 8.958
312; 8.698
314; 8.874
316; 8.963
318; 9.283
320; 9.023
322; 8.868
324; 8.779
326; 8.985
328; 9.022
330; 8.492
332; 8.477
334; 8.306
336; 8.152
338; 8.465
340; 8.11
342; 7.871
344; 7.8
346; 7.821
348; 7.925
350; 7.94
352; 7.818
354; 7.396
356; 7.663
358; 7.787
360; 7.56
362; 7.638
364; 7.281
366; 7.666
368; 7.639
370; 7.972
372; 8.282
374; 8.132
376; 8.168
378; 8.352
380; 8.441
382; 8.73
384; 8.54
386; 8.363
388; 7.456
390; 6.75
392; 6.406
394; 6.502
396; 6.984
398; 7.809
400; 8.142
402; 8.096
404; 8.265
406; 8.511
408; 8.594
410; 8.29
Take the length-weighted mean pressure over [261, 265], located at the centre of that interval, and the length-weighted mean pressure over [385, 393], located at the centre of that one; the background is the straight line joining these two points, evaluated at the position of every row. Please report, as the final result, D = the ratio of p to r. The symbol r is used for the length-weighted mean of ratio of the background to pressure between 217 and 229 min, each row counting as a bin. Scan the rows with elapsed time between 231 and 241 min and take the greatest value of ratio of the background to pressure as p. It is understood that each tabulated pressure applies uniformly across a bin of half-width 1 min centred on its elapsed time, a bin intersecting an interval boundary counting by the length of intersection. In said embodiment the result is 1.01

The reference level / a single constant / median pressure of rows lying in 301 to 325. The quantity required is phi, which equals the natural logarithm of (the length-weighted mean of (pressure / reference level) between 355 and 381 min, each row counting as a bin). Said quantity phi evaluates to -0.12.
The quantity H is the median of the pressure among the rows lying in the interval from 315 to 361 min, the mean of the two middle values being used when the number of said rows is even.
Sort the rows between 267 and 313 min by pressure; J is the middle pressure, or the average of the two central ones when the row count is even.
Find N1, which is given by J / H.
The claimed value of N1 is 1.11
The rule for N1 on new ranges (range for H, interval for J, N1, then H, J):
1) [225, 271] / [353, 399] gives 0.78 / 9.8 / 7.7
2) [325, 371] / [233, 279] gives 1.26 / 7.9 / 9.9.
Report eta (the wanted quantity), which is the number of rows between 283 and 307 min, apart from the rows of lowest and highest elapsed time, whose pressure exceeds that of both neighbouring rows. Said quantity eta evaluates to 3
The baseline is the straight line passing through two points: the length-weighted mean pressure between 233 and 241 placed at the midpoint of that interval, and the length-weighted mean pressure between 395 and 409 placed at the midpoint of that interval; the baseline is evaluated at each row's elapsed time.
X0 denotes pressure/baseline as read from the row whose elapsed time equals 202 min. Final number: 0.98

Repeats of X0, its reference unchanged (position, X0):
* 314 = 1.03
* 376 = 0.99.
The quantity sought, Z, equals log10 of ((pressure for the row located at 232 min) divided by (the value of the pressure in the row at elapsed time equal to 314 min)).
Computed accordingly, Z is 0.01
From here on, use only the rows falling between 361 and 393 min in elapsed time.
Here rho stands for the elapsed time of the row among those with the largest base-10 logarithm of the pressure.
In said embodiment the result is 382 min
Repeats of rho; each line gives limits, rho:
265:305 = 266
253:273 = 264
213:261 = 254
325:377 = 328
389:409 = 408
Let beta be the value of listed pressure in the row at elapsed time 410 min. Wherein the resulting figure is 8.29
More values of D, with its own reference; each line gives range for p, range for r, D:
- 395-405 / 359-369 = 0.97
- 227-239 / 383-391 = 1.35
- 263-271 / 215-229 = 0.80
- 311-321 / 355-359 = 1.02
